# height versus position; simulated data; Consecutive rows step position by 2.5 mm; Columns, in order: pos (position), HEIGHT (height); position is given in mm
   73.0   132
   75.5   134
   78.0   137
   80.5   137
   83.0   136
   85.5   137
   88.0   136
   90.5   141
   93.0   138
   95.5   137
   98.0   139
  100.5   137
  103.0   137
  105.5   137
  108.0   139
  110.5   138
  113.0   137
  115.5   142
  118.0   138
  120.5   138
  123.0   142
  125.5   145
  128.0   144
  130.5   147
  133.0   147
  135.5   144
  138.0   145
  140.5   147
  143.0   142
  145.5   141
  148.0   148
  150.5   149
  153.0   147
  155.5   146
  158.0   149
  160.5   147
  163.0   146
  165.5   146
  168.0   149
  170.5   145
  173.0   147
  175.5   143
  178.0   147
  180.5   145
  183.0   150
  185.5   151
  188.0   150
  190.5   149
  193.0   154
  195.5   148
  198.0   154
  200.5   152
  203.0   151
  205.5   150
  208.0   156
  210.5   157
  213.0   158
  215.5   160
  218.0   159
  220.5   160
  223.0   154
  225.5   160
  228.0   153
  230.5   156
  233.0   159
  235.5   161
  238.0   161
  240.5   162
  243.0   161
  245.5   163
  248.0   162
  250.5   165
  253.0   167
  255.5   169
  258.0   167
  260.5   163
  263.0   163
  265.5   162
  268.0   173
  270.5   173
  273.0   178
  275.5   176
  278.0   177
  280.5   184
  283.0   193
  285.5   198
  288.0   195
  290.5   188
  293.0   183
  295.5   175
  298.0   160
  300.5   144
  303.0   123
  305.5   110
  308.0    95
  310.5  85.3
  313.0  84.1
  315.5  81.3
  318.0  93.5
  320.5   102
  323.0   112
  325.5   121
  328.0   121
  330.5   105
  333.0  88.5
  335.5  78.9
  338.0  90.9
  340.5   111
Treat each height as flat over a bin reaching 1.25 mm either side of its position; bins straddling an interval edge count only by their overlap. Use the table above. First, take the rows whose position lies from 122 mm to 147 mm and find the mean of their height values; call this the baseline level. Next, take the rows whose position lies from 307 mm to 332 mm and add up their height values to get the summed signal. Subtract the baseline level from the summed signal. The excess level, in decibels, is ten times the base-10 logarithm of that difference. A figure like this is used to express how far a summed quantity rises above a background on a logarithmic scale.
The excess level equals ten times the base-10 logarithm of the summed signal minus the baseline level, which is 29.32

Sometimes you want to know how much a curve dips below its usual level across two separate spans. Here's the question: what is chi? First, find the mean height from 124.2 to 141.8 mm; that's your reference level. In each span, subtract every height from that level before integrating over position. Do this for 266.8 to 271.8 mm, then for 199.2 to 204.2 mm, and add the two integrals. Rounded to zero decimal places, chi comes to -167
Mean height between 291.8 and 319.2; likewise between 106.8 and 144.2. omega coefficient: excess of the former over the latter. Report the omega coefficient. -21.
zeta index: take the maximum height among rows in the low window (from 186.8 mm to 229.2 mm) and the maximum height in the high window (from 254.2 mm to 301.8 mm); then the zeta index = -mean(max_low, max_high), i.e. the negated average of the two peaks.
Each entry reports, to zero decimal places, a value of -179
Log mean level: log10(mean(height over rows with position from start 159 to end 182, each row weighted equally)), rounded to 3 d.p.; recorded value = 2.165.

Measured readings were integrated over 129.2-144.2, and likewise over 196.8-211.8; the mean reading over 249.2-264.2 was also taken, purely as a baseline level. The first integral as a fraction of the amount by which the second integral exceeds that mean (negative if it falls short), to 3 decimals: 1.021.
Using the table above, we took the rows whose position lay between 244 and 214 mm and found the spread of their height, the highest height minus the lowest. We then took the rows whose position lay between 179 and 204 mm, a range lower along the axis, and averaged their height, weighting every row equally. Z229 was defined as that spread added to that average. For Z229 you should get 159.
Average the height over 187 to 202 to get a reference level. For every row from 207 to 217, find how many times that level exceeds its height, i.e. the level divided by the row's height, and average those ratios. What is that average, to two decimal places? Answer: 0.96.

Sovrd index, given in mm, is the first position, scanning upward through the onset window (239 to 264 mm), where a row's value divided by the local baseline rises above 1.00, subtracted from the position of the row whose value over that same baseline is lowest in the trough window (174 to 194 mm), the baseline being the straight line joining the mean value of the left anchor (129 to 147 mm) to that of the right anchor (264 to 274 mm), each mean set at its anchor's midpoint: -80.0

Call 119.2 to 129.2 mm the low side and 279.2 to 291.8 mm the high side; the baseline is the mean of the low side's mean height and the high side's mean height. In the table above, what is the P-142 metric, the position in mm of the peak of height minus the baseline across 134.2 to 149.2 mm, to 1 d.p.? 148.0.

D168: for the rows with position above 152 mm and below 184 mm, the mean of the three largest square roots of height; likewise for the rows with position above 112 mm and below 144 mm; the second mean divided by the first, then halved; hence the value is 0.496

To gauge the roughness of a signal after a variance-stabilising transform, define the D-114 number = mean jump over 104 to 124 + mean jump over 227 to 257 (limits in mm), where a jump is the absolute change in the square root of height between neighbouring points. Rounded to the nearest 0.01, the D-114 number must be 0.17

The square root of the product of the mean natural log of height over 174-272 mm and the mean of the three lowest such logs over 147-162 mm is 5.02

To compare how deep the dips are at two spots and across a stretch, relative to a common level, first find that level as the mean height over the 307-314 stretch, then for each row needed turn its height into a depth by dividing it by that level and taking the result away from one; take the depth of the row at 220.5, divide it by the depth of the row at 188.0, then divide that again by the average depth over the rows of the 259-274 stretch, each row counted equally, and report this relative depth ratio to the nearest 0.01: -1.27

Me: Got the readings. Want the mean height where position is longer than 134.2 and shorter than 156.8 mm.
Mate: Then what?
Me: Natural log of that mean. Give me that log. 4.98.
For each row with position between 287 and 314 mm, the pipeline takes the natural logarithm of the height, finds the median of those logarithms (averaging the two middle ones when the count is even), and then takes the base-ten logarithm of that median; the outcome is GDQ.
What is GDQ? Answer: 0.696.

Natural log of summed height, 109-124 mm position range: 6.73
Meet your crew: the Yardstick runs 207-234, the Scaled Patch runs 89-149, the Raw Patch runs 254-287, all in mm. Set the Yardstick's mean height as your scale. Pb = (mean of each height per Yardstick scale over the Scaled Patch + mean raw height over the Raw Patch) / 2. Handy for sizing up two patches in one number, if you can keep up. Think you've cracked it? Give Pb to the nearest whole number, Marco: 88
